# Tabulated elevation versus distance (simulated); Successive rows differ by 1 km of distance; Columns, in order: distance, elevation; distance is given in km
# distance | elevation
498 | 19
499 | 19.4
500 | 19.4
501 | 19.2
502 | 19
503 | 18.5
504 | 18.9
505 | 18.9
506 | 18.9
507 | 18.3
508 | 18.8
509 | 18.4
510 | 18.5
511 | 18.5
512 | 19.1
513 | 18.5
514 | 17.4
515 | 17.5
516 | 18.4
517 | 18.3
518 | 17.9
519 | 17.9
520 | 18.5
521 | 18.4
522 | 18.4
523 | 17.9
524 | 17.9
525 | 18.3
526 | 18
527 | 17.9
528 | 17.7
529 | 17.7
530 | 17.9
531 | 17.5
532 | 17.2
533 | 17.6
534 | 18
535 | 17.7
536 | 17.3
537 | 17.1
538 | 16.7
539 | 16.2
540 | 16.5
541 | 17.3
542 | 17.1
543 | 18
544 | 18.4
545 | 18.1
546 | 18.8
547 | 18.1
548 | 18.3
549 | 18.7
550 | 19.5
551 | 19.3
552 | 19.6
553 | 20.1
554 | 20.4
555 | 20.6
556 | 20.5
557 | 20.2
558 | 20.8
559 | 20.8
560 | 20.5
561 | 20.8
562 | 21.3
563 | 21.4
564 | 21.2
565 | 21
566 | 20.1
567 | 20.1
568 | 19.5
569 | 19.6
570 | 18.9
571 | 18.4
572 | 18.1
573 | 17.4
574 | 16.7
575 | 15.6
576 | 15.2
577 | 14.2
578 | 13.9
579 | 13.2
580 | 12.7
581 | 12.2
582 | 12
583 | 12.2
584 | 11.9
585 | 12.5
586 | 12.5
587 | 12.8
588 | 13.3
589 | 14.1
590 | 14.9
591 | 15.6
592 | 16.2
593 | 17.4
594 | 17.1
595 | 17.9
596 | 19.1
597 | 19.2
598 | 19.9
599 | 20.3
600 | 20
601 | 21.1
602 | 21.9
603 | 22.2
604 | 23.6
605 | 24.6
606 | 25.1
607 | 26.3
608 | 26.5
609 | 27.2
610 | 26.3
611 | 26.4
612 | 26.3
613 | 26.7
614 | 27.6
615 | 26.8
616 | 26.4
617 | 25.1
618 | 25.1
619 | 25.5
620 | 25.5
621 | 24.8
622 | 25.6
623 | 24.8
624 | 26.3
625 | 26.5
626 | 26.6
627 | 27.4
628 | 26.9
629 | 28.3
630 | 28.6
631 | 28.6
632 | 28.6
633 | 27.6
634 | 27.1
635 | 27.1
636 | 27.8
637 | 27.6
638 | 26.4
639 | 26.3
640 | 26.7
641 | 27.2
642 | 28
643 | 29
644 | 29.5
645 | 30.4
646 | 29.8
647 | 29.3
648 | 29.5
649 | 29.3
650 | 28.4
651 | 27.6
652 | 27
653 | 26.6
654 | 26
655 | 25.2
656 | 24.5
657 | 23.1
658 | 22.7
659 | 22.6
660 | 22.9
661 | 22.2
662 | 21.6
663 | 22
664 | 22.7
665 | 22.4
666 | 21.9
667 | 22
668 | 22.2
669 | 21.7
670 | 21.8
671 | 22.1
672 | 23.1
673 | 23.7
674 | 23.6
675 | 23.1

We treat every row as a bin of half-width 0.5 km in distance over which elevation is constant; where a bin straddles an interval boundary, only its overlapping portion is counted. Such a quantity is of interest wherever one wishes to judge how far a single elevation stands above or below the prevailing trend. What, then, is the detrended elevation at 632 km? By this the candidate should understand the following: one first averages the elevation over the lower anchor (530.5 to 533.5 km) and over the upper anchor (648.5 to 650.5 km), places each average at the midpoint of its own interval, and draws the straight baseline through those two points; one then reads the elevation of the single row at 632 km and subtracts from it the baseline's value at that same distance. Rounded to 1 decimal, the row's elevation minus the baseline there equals 1.5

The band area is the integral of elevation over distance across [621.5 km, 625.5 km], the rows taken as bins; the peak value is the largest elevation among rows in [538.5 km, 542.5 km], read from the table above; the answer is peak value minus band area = -86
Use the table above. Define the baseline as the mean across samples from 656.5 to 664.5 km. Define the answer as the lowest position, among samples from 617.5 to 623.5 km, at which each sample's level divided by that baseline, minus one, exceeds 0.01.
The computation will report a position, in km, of 618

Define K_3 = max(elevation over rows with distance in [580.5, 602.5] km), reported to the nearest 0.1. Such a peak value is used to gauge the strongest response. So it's 21.9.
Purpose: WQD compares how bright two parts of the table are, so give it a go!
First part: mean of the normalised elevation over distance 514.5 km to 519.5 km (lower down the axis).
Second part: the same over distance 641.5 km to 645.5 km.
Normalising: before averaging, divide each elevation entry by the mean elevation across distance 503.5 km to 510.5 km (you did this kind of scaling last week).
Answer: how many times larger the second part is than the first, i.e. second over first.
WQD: 1.62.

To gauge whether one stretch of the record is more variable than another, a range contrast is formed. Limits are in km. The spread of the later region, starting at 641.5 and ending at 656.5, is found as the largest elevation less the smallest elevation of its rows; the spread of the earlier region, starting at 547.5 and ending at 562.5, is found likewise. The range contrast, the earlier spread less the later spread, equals -2.9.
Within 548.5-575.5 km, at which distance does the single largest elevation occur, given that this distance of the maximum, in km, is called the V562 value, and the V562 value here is 563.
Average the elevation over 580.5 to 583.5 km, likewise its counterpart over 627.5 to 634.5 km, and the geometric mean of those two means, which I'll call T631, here 18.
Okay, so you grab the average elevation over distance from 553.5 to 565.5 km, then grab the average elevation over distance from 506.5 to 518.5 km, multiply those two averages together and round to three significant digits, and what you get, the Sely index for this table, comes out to 380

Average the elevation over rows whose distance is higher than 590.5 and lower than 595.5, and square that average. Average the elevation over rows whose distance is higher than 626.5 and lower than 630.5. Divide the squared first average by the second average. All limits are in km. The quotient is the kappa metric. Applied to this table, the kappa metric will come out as 10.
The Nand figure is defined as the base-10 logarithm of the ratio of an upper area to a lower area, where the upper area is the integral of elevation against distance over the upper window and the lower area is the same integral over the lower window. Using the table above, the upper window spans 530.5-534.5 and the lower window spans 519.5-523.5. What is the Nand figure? -0.018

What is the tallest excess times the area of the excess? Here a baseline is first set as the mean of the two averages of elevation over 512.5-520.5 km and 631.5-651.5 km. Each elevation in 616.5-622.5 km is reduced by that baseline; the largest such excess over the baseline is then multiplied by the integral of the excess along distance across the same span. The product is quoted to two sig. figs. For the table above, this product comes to 32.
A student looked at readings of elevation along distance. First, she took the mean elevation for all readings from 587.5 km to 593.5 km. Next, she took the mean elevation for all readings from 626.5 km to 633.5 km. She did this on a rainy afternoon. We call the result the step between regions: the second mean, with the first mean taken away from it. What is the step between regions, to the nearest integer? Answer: 13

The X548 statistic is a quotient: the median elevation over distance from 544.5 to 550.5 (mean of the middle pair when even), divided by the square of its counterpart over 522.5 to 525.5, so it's 0.058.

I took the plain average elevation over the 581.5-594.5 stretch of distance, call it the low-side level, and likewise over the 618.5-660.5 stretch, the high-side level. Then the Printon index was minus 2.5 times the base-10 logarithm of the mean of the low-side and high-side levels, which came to -3.28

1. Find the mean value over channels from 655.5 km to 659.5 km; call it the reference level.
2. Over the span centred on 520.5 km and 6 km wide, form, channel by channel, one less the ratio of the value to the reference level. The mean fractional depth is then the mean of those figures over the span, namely 0.22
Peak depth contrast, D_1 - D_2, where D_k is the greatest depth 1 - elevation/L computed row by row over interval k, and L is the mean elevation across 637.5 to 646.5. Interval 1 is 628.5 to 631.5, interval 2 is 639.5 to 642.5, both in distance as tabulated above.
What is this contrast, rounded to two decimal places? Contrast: -0.06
